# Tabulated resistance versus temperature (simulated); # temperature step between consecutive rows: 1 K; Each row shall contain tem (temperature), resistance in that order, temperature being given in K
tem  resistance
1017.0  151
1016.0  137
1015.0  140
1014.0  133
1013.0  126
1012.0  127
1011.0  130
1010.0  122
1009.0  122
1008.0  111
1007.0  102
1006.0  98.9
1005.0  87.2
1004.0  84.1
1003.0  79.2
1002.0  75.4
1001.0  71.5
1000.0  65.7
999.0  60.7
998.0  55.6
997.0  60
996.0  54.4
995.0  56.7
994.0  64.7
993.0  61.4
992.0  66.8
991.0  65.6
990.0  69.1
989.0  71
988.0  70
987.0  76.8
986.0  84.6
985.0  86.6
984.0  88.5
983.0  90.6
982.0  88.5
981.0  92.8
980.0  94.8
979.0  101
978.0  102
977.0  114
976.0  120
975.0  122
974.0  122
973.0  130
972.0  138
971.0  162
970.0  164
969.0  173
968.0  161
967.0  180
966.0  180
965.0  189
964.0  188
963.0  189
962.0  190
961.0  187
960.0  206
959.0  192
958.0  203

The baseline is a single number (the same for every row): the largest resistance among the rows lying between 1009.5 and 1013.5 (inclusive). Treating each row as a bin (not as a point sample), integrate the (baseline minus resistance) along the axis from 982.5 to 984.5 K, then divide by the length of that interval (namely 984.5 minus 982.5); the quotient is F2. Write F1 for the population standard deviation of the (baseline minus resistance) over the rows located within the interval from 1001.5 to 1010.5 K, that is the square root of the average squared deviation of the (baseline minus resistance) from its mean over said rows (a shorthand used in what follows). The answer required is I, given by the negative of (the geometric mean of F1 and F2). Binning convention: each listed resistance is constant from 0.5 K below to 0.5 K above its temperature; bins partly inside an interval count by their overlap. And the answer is -26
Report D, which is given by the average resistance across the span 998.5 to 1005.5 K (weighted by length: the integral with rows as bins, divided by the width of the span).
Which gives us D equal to 75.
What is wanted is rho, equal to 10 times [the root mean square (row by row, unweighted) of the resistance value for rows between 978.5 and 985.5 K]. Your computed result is 919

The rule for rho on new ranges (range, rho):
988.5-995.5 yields 652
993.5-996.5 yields 588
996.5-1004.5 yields 697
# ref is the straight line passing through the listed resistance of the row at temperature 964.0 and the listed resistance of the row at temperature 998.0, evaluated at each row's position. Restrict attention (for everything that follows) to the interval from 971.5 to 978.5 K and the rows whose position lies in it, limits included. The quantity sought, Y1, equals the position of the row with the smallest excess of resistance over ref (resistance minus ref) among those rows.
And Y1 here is 978.0 K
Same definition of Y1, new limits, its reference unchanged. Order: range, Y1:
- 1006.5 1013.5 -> 1007.0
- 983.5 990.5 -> 988.0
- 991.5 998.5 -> 993.0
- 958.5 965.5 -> 959.0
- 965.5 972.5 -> 972.0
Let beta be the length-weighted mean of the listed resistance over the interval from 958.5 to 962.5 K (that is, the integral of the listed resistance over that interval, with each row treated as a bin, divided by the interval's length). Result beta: 194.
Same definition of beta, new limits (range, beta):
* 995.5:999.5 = 58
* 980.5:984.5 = 90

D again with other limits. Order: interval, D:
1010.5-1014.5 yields 129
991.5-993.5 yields 64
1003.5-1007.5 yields 93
